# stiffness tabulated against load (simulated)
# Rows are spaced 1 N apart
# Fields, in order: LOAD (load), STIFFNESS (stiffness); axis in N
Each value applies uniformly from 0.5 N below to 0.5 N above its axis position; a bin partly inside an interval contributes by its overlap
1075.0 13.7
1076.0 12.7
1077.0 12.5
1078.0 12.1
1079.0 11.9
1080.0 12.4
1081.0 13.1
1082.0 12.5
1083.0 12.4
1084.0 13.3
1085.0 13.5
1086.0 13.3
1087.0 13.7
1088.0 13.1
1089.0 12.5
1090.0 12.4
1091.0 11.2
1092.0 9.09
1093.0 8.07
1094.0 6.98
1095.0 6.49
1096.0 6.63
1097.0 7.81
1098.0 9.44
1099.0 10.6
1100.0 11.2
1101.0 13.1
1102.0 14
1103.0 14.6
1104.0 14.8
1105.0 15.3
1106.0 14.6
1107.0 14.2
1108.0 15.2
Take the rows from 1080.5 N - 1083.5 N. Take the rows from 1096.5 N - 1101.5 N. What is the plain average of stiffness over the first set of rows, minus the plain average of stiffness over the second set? 2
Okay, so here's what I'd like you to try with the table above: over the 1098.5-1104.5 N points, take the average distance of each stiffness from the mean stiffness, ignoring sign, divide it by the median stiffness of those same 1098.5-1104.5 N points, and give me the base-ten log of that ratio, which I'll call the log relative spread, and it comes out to -1.0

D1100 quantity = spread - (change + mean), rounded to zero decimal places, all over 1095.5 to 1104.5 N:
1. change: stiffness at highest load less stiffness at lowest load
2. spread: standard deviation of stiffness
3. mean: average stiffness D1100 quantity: -17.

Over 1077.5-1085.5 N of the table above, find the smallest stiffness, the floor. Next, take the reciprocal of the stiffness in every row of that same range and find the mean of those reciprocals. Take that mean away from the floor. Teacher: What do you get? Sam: 11.8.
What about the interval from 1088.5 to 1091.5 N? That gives 11.1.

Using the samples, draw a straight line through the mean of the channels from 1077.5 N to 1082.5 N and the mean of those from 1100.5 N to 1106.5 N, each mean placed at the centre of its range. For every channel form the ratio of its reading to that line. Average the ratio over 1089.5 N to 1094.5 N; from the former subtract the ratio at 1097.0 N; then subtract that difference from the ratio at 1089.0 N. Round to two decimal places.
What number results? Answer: 0.80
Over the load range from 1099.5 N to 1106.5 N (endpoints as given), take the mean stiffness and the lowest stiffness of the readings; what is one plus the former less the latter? 3.7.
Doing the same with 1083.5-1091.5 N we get 2.7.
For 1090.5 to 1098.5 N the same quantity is 2.7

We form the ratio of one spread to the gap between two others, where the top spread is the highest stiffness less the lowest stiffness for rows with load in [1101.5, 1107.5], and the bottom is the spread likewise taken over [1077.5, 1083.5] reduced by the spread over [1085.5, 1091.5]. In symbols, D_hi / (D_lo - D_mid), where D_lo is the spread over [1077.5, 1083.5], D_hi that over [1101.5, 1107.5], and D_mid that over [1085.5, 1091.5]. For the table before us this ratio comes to -1.0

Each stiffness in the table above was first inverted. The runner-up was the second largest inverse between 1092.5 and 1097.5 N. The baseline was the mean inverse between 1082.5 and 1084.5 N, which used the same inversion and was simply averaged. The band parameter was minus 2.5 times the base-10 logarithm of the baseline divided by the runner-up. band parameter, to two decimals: 0.72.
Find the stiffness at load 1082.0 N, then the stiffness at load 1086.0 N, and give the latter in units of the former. 1.06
